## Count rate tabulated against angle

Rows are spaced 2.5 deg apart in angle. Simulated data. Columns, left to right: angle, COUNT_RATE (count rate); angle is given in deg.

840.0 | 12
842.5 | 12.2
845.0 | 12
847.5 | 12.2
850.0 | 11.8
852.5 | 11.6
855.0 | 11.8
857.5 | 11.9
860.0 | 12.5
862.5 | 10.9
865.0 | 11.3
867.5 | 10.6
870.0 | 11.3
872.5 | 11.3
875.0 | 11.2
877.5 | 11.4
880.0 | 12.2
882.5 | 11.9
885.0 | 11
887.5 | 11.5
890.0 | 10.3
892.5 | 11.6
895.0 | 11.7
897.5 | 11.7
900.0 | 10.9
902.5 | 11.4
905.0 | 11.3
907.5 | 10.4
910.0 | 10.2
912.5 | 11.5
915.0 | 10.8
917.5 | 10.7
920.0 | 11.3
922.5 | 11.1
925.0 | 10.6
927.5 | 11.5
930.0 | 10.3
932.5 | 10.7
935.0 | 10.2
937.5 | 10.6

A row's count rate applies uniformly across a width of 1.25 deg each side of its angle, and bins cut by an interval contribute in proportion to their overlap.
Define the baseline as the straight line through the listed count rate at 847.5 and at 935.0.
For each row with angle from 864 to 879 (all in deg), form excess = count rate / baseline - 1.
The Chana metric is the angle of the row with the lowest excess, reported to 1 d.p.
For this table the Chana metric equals 867.5 deg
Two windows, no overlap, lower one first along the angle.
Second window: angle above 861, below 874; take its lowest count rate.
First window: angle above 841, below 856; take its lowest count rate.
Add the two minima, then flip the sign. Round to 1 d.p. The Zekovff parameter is -22.2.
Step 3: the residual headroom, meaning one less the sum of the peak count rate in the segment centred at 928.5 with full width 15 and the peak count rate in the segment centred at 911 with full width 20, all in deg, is -22.0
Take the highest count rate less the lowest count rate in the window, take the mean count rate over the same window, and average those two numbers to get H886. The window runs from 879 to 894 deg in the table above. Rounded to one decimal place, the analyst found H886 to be 6.7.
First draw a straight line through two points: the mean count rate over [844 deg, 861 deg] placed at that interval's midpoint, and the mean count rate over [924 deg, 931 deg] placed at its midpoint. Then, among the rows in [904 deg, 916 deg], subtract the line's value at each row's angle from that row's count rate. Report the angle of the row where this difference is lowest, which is 910.0 deg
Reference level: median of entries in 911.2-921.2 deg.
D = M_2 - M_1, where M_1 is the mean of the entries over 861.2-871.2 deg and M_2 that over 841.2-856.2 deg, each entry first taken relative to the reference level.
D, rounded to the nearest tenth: 0.9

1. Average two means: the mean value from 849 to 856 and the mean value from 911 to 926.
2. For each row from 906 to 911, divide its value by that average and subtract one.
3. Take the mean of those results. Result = -0.09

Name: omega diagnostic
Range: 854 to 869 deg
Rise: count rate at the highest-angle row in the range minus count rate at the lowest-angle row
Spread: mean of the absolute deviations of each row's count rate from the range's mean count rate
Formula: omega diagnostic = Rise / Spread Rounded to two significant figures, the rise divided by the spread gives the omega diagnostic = -2.1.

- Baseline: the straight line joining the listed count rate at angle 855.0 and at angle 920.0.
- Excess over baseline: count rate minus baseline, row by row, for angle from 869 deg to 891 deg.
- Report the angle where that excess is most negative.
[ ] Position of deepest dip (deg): 890.0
